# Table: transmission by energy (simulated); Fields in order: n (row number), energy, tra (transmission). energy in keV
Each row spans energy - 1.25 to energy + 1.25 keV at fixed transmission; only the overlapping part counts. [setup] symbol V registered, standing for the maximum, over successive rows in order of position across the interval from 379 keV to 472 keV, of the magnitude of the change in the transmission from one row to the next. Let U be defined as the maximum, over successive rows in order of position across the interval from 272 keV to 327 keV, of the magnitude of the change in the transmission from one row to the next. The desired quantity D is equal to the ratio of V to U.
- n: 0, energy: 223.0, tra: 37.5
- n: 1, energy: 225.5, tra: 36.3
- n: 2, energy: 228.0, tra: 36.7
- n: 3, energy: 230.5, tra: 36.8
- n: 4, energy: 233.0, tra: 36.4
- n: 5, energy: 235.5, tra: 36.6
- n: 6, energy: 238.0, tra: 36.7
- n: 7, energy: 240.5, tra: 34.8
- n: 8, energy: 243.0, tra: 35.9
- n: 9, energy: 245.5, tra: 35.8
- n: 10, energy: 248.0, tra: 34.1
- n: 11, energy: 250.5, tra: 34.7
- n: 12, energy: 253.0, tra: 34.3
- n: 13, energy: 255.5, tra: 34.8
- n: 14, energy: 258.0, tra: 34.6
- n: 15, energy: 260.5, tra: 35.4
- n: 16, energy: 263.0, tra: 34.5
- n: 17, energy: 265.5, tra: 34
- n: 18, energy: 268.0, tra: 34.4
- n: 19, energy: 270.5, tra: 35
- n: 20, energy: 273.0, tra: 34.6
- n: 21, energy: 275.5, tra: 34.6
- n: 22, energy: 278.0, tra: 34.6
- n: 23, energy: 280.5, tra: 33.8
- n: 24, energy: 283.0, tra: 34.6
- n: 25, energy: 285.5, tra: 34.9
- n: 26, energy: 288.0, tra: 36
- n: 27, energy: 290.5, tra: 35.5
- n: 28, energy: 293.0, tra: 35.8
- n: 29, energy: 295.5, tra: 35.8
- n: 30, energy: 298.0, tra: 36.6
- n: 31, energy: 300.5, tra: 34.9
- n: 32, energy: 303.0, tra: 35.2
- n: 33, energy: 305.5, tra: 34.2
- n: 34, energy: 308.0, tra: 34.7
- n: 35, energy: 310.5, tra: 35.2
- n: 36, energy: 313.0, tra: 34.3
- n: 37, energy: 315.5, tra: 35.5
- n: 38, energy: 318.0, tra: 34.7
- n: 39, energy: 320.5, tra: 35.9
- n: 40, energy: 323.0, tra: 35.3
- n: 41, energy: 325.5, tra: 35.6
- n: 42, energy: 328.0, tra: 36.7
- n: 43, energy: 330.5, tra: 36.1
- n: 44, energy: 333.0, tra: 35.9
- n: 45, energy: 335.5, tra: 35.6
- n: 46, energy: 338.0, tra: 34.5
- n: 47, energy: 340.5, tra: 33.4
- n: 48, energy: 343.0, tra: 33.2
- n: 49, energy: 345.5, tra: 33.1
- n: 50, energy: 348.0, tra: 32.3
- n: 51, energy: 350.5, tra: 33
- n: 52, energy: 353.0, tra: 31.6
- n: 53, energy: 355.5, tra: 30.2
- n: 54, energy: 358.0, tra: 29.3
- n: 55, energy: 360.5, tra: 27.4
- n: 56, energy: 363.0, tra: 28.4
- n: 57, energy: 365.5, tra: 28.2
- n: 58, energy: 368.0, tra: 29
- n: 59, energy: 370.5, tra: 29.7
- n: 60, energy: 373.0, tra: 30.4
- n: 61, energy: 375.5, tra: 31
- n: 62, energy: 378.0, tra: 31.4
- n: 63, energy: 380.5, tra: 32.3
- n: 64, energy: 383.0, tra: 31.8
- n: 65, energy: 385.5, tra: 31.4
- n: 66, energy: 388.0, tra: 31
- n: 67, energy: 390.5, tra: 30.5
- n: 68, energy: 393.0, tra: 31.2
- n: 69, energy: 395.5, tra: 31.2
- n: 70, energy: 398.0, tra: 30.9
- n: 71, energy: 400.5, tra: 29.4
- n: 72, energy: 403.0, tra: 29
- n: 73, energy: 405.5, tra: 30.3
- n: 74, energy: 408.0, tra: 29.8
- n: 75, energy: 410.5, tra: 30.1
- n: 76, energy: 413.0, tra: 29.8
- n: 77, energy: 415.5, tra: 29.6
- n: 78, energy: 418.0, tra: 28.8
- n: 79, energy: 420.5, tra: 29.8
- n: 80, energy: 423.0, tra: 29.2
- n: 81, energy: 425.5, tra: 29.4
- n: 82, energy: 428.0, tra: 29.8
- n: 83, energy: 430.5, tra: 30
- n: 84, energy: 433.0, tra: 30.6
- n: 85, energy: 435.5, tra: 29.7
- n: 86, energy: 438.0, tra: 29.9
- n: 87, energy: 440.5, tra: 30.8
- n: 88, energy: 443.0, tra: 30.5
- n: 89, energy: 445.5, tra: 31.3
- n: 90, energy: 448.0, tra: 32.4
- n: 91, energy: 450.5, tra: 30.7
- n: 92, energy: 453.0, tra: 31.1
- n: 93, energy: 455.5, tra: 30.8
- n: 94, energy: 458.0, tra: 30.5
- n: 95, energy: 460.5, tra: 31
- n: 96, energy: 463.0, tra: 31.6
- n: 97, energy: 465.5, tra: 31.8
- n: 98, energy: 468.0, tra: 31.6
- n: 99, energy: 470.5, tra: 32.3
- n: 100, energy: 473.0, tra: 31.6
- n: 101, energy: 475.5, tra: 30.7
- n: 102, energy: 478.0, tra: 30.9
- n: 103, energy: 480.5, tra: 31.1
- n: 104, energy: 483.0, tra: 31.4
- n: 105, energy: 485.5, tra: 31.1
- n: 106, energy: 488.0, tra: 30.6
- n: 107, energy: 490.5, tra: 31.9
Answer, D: 1.00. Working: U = 1.7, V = 1.7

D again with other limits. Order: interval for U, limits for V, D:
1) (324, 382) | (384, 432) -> 0.79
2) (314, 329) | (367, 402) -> 1.25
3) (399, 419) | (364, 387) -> 0.69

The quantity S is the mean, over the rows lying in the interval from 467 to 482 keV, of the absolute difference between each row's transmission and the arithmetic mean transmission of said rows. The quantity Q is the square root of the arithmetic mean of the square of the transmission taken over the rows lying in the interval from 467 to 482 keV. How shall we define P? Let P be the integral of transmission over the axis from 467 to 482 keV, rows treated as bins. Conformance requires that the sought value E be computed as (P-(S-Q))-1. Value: 500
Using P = 470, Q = 31.4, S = 0.47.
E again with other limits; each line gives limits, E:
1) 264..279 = 551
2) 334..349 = 538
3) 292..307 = 565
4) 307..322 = 559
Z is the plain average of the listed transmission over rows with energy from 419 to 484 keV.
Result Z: 30.8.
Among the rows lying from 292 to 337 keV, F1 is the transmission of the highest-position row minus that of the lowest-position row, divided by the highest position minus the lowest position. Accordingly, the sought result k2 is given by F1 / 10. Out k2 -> 0.000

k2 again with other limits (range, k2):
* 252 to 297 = 0.004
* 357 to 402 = 0.000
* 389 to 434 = 0.000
